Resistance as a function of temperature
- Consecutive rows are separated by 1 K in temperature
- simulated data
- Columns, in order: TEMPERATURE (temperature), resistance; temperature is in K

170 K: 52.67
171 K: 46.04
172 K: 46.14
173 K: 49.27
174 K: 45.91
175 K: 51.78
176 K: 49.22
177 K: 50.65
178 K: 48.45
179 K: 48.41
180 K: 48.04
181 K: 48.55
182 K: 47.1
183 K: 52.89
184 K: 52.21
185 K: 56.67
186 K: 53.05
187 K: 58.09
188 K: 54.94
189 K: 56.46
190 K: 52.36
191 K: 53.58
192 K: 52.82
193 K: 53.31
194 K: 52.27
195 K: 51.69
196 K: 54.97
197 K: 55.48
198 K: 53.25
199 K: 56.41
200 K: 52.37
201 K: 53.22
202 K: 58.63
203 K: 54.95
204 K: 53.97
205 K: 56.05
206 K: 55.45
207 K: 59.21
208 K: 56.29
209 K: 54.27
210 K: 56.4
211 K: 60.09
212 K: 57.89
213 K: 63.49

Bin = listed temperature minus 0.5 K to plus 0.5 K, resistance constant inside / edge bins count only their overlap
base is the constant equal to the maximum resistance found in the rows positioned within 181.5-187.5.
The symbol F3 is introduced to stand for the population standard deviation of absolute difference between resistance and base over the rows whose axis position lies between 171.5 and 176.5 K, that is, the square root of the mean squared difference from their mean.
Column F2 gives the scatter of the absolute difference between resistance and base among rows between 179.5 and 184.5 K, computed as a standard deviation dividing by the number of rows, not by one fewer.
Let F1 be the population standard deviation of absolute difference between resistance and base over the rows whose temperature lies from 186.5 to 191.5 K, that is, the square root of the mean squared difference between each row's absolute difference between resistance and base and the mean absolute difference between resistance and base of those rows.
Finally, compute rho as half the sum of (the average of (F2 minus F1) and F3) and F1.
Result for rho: 1.6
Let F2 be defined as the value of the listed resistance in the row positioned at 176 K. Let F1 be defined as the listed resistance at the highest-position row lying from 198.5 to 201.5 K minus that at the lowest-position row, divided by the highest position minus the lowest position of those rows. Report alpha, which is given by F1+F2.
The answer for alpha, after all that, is 47.6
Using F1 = -1.6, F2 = 49.22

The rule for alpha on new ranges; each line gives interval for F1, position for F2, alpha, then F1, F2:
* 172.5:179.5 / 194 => 52.1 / -0.1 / 52.27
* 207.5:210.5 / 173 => 49.3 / 0.1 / 49.27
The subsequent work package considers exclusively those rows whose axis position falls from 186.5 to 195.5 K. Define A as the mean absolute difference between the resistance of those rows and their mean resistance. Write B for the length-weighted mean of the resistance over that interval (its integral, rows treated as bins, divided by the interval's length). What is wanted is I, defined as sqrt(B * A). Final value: 9.6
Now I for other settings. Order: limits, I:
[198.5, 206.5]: 9.1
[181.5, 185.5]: 11.6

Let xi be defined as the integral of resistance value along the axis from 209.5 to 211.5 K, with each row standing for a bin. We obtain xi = 116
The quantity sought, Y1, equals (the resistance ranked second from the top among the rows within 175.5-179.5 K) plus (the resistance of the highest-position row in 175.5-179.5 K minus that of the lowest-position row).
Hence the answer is 48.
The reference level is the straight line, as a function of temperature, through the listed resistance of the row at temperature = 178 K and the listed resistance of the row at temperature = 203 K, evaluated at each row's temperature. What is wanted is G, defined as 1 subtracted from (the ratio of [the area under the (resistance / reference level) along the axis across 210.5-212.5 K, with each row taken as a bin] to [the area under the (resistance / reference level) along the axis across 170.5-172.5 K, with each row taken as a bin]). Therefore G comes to 0.05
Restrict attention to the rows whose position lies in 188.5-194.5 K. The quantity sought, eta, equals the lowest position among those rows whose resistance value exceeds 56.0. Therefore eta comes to 189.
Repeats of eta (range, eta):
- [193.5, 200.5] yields 199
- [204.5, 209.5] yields 205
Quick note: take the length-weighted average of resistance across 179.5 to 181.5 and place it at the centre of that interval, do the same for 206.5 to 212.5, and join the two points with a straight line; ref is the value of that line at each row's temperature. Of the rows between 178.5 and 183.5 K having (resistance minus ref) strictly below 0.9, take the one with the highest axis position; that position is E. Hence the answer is 182 K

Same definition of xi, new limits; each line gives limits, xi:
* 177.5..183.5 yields 293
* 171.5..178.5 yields 341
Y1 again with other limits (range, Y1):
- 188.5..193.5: 50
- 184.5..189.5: 56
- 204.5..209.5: 55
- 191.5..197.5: 58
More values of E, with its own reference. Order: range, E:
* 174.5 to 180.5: 180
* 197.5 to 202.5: 201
